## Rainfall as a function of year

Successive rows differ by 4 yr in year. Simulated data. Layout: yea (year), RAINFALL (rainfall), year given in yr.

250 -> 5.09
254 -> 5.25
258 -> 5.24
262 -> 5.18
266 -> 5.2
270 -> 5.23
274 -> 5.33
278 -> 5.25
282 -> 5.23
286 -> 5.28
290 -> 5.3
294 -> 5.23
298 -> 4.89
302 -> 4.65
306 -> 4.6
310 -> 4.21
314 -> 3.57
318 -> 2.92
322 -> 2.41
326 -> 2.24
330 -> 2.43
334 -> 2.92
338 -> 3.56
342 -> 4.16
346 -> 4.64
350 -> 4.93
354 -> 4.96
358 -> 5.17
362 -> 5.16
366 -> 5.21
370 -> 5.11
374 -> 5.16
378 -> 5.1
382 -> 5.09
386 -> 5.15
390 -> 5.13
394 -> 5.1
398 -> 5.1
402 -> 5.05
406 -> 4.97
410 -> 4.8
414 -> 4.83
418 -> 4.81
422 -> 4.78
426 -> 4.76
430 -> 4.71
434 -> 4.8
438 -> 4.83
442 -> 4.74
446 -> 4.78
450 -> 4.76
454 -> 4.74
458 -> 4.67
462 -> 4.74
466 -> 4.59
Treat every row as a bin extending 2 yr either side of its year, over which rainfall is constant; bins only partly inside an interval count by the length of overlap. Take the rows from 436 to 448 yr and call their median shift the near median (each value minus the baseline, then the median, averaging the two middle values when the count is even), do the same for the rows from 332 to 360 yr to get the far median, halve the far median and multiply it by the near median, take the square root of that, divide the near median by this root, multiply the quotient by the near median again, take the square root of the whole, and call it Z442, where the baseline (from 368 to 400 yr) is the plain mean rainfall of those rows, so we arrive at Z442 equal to 0.63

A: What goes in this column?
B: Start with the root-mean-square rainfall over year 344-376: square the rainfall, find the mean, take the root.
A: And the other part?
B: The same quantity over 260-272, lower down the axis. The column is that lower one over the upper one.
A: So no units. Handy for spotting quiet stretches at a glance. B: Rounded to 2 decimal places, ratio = 1.03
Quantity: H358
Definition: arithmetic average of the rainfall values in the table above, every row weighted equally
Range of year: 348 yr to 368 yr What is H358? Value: 5.09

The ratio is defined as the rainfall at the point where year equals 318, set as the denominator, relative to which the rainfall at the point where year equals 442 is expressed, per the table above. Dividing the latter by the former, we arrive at 1.62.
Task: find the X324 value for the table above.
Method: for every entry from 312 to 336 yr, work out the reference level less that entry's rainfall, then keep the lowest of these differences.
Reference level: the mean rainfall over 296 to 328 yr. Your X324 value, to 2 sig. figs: 0.12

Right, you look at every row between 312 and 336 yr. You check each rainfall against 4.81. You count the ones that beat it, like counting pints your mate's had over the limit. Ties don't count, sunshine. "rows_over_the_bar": 0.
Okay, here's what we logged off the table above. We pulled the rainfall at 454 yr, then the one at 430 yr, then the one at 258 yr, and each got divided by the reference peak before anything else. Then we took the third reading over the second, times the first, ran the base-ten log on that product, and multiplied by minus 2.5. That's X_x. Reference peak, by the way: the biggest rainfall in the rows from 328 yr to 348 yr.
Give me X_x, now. -0.14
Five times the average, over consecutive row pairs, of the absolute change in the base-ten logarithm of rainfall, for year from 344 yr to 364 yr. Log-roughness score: 0.060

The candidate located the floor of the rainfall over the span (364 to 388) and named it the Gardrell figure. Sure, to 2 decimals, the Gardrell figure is 5.09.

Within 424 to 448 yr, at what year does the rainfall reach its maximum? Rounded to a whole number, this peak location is 438 yr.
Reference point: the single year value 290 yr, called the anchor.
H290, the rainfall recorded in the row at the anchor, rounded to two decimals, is 5.30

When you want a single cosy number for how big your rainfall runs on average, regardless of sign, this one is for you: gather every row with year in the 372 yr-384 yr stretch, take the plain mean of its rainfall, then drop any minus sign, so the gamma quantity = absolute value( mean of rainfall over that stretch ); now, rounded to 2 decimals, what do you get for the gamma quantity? 5.12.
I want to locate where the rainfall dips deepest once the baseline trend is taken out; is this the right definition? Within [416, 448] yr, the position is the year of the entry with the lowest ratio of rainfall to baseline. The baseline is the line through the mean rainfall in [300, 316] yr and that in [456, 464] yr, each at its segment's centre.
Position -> 442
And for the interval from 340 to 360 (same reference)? 342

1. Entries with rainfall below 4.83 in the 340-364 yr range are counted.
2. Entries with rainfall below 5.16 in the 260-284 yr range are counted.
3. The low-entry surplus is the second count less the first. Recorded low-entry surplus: -2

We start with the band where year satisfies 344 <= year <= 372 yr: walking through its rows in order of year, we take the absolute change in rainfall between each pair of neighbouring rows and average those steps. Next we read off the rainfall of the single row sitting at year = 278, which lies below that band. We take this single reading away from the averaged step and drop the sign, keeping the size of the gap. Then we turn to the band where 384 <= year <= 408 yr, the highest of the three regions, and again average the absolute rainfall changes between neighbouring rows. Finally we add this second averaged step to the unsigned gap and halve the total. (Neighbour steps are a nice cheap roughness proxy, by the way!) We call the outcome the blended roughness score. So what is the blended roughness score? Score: 2.59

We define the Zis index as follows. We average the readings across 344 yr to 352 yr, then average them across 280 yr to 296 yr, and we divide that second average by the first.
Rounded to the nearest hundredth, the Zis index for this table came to 1.10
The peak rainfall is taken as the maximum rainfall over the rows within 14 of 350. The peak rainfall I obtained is 5.17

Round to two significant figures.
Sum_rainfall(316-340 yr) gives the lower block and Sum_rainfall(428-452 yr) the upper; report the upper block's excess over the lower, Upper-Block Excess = 12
